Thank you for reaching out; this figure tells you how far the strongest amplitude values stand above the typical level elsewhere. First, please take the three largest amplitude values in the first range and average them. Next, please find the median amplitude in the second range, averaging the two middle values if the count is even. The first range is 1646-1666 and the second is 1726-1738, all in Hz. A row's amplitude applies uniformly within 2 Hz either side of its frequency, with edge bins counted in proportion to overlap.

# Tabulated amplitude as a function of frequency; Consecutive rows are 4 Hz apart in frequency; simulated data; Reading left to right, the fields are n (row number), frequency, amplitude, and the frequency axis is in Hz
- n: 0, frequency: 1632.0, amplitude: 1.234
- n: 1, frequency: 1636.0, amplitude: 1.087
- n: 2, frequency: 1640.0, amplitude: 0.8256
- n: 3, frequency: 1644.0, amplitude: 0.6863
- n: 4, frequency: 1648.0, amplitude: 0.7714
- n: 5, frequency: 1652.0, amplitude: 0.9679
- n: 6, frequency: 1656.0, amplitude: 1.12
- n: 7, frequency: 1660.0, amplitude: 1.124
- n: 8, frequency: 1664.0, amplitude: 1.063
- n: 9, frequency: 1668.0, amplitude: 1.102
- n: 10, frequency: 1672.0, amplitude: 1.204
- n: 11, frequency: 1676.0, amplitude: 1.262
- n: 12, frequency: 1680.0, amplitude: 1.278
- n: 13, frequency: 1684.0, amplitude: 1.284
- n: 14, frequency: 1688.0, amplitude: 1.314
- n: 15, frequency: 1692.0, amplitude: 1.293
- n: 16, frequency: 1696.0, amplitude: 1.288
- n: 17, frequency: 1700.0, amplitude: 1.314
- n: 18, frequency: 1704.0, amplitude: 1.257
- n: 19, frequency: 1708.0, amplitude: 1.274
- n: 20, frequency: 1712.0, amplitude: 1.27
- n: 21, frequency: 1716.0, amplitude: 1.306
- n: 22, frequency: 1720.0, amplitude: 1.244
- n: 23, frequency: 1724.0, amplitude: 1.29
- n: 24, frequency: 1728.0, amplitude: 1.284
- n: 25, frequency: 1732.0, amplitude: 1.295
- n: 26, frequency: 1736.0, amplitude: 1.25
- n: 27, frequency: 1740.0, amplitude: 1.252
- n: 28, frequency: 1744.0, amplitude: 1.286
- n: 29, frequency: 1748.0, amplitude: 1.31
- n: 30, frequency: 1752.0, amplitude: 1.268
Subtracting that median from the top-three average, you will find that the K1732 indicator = -0.18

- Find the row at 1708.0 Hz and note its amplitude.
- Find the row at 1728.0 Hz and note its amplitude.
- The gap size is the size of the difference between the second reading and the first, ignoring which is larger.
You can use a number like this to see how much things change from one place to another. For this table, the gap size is 0.010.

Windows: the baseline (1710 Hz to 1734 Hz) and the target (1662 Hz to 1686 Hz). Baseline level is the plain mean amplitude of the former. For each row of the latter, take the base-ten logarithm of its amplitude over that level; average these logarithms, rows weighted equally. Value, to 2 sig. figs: -0.030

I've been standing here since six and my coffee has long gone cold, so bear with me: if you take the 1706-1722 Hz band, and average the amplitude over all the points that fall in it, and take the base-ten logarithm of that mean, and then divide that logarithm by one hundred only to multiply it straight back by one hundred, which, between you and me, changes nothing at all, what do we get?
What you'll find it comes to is 0.105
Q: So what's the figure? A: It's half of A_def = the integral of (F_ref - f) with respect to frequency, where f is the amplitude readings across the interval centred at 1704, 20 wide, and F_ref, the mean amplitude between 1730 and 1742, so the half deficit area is -0.15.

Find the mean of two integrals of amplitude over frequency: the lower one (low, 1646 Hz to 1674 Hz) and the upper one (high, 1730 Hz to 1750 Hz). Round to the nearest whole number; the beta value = 27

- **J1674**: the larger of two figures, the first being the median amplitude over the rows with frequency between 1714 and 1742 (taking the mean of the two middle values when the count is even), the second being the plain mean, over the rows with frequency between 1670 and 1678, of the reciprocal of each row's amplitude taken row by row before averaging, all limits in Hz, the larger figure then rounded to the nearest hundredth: 1.28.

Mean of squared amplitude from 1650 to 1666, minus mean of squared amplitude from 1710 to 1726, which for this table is -0.49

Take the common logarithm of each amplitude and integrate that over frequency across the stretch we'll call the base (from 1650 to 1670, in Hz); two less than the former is -1.4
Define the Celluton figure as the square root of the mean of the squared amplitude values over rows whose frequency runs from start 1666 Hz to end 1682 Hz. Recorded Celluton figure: 1.21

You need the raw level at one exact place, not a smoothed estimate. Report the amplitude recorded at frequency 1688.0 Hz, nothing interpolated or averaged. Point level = 1.314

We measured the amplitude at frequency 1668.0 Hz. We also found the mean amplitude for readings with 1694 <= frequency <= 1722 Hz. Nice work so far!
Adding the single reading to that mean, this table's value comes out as 2.38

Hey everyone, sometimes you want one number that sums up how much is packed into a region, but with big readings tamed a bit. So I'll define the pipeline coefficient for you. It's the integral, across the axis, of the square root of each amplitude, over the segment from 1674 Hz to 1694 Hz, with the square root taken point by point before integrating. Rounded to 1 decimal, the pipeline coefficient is 22.7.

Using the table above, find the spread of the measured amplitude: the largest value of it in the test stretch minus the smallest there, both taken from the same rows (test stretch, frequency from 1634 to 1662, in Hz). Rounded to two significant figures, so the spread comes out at 0.44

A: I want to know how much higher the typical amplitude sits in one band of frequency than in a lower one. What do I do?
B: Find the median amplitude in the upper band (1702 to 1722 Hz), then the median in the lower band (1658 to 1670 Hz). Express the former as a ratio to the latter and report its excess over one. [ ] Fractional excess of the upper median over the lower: 0.15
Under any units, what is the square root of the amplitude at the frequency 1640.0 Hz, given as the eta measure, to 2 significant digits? 0.91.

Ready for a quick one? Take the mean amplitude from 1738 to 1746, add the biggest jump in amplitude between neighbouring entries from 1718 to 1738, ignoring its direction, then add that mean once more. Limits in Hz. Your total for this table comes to 2.58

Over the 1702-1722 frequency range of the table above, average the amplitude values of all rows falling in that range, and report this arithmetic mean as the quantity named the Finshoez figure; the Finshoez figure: 1.27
